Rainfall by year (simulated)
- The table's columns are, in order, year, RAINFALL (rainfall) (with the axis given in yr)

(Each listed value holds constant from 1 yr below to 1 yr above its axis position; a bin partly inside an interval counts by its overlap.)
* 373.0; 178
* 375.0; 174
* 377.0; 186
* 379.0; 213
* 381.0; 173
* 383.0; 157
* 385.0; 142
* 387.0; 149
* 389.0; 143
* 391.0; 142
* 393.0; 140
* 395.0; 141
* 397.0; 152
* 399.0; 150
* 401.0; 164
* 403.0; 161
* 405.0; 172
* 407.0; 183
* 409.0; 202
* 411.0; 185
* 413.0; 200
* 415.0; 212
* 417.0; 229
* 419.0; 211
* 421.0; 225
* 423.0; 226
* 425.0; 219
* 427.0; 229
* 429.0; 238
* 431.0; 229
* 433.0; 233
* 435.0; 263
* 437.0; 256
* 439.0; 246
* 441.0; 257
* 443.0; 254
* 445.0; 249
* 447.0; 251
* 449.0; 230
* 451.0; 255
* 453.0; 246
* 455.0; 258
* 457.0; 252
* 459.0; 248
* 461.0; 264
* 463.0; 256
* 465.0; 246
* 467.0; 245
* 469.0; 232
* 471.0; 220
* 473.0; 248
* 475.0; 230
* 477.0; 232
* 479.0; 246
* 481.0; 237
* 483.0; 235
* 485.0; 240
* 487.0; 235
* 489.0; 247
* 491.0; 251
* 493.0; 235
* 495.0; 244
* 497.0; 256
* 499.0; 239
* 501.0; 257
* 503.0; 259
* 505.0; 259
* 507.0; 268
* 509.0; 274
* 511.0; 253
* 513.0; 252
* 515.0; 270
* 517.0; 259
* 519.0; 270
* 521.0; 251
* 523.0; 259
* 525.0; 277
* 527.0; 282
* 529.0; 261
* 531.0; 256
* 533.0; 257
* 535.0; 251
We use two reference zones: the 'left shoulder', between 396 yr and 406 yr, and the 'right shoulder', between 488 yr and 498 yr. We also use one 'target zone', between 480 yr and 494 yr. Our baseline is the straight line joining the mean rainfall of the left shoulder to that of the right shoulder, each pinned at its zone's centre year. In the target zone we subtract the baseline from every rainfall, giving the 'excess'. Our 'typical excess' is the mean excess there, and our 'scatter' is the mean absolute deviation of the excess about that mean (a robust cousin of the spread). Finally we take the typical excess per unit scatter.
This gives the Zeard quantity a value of 0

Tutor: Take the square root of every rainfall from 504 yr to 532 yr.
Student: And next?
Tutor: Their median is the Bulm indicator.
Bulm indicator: 16.1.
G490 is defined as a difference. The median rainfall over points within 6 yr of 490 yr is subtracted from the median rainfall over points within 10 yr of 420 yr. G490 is -20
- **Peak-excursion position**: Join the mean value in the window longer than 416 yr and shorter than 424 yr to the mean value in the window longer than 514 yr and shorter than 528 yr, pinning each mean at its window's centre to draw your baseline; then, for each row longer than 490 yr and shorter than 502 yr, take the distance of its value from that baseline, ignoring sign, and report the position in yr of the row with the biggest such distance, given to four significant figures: 493.0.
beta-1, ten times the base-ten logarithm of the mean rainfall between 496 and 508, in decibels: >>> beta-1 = 24.1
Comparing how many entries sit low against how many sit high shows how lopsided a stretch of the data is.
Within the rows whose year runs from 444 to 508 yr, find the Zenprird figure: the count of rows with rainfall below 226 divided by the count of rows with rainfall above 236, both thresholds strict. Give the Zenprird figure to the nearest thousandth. 0.042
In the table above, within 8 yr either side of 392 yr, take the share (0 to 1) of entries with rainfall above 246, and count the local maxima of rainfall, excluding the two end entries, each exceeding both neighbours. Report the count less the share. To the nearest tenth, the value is 2.0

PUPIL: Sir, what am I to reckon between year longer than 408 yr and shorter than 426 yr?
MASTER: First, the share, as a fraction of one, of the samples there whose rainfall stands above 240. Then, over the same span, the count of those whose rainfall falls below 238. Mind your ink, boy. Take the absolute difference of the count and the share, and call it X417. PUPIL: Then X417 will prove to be 9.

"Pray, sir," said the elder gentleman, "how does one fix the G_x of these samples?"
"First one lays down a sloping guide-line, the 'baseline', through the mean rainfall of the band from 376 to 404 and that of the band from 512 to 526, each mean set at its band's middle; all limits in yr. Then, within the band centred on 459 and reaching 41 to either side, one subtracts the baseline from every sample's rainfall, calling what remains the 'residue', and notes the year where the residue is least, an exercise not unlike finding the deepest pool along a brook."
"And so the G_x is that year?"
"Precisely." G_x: 499.0 yr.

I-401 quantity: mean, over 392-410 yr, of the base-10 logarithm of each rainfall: 2.21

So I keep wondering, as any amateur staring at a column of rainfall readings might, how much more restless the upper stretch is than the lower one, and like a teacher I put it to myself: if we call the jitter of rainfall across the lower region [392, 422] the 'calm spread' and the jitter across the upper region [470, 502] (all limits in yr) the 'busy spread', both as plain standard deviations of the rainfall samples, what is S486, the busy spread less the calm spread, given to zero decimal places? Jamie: -20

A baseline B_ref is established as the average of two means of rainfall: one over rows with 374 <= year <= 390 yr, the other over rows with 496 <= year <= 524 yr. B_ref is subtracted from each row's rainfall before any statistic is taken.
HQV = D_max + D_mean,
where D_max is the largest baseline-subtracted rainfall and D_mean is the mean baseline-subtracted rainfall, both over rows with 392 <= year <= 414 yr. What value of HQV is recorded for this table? -56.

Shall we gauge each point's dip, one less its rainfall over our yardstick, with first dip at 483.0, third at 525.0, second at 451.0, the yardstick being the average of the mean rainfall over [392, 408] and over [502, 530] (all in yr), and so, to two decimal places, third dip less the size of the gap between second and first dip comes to -0.41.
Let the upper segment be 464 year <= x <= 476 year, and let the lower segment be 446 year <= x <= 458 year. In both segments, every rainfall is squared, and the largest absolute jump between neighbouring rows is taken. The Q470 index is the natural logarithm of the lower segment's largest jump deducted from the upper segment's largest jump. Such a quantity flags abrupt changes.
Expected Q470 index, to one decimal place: 6.9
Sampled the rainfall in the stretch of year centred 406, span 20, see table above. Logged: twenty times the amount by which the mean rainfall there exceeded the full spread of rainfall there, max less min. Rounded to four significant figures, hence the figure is 2322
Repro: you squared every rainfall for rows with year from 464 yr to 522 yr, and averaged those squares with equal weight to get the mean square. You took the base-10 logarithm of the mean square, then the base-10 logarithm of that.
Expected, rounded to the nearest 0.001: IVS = 0.680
